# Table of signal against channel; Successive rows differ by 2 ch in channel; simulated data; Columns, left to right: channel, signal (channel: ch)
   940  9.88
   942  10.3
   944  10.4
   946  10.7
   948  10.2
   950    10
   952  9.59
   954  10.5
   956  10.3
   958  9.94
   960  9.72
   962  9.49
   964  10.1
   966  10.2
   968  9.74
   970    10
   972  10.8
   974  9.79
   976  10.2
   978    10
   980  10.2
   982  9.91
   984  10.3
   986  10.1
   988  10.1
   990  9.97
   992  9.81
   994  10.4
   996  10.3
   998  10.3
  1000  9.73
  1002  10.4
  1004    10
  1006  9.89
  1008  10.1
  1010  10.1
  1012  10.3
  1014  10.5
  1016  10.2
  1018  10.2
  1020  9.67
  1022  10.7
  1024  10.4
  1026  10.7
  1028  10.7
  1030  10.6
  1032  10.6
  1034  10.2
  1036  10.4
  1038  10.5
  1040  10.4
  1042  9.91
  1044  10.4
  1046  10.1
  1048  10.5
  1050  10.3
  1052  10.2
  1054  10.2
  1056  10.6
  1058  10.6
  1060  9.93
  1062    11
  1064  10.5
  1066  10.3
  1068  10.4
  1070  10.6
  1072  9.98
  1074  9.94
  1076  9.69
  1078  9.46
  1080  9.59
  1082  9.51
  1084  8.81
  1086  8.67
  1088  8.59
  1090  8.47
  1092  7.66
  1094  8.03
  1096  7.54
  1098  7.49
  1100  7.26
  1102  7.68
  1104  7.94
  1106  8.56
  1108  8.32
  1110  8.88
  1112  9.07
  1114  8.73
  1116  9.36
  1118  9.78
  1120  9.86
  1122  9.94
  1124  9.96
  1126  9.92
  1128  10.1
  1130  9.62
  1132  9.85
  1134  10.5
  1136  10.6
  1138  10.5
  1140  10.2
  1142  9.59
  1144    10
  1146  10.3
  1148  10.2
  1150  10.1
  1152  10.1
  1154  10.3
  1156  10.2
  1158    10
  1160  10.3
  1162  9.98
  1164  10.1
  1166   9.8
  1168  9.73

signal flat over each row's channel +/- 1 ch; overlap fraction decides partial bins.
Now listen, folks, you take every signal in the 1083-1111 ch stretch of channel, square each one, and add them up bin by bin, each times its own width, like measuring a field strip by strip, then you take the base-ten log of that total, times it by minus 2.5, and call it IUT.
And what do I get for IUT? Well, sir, -8.17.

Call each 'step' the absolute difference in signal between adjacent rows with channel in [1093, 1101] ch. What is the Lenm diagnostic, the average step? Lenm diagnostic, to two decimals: 0.26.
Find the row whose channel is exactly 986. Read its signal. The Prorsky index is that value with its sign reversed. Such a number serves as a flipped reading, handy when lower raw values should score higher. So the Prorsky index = -10.1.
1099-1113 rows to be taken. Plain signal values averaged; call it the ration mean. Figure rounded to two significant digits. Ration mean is 8.2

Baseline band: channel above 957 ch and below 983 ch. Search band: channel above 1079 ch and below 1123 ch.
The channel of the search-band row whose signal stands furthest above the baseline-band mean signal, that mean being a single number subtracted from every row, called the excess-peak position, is 1122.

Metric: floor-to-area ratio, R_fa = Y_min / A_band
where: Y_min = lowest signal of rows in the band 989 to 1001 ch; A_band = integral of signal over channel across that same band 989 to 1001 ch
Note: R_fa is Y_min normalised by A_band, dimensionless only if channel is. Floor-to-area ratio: 0.0804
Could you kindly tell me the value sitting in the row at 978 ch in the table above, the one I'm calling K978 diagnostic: 10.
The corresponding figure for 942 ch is 10.3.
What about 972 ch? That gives 10.8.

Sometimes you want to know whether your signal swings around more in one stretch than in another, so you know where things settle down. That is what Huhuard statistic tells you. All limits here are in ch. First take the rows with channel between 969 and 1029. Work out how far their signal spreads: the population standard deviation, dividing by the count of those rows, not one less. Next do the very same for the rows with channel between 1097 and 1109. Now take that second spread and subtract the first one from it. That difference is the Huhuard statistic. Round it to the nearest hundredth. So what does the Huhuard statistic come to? 0.16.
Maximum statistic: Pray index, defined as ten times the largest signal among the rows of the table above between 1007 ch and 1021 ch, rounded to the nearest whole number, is 105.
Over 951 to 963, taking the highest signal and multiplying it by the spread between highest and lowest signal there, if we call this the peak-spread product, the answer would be 11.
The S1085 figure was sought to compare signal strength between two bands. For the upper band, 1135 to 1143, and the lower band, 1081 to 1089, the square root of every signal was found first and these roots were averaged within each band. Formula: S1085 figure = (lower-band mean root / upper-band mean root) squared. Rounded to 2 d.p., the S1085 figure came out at 0.87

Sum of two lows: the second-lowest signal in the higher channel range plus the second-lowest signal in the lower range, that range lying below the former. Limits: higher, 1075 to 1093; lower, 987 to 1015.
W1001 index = 18.3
